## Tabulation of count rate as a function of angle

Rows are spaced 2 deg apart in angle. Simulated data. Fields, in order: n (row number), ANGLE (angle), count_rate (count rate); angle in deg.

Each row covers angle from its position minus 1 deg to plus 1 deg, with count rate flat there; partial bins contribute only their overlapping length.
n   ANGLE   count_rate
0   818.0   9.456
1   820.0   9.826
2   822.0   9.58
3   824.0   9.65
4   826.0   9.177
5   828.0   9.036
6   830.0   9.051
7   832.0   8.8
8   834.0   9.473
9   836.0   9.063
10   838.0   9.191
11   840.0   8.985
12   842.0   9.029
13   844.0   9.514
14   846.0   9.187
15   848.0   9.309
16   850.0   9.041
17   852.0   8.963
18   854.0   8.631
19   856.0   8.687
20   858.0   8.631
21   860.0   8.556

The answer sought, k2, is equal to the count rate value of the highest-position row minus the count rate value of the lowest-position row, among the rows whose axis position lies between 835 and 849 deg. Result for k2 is 0.2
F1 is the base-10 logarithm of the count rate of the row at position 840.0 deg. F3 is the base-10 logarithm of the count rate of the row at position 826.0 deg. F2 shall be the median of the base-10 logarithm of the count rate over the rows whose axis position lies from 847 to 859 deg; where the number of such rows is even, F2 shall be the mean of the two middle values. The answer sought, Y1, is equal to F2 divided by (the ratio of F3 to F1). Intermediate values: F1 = 0.954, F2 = 0.946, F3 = 0.963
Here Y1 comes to 0.94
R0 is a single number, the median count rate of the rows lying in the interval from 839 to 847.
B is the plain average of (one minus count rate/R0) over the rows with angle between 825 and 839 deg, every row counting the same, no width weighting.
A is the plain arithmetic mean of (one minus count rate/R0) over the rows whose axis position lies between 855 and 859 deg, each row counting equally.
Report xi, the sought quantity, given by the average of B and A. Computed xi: 0.024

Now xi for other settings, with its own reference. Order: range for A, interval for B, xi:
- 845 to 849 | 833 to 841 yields -0.012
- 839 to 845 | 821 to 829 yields -0.018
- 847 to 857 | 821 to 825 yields -0.018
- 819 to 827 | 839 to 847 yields -0.029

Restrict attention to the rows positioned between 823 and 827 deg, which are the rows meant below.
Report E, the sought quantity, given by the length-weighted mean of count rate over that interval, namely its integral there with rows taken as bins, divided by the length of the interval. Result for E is 9.41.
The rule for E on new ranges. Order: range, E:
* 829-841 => 9.09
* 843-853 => 9.20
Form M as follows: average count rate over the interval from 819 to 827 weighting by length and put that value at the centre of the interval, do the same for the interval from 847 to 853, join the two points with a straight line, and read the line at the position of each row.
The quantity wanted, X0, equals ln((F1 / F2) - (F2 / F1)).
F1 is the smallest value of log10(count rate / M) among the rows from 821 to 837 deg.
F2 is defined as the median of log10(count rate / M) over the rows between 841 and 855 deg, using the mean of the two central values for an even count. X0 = 2.2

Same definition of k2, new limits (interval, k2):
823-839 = -0.5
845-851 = -0.1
